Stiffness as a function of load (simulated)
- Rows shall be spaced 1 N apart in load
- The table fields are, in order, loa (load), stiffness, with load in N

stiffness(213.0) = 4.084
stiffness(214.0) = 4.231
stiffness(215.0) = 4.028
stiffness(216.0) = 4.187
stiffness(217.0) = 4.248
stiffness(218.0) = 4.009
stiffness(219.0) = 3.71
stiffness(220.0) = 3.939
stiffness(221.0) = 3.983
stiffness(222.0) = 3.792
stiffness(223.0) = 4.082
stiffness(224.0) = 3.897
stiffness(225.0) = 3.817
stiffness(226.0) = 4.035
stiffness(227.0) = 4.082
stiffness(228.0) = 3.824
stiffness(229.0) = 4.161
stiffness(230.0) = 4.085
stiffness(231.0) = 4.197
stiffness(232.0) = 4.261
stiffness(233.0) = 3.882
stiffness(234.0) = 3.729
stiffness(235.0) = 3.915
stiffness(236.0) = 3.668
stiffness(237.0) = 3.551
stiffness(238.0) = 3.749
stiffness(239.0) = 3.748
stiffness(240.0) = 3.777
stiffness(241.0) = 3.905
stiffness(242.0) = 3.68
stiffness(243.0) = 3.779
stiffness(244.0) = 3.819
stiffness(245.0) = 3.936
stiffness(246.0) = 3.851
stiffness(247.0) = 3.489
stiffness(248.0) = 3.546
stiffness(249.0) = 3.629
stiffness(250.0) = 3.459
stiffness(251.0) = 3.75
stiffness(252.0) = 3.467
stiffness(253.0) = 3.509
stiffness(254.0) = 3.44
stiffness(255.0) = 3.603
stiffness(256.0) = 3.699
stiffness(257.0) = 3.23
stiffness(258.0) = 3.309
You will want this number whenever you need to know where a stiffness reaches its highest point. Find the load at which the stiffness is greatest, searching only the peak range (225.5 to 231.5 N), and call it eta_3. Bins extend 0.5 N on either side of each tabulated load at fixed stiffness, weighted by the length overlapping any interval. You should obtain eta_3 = 231.0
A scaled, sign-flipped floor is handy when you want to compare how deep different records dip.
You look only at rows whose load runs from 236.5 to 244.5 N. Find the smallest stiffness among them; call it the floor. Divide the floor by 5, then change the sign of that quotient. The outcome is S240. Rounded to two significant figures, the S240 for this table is -0.71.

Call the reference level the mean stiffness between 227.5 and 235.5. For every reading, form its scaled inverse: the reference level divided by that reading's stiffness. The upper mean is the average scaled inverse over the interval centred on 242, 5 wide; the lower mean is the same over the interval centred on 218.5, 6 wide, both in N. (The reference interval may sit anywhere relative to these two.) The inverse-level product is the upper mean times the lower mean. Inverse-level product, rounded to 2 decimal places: 1.06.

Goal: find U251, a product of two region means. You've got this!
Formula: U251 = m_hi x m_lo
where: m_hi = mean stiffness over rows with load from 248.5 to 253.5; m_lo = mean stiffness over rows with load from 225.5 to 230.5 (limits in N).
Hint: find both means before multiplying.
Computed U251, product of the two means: 14.4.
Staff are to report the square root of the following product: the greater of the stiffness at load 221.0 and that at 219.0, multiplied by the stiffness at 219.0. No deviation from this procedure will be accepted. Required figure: 3.84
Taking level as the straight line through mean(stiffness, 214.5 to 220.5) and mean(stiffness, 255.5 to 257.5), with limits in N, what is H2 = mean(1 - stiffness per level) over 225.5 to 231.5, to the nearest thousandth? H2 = -0.052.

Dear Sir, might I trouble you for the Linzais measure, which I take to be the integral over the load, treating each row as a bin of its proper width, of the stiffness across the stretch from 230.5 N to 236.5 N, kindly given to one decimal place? 23.7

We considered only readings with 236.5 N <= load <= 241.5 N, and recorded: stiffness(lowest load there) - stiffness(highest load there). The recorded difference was -0.35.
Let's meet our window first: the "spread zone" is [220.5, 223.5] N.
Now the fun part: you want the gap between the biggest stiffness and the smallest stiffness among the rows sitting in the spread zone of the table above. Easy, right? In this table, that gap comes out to 0.290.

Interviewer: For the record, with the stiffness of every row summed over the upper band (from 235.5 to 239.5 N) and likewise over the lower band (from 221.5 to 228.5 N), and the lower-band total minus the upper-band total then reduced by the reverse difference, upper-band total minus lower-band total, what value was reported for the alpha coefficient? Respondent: 26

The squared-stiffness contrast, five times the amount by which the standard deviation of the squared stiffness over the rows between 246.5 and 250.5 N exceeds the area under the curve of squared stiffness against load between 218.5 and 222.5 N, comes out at -295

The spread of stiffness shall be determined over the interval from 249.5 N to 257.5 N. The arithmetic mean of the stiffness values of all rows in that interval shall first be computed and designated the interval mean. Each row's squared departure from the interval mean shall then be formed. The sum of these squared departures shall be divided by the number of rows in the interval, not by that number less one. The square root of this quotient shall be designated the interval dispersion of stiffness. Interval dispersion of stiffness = 0.15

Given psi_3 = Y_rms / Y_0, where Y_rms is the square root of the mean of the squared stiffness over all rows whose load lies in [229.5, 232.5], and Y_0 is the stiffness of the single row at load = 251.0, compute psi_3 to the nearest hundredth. 1.12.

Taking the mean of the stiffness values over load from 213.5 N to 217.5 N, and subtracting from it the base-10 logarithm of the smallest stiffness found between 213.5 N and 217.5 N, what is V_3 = 3.57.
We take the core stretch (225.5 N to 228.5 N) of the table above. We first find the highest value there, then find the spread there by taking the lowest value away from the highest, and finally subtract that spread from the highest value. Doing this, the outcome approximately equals 3.82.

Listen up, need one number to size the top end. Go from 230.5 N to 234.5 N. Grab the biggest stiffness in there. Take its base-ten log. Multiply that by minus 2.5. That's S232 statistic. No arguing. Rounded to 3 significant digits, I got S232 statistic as -1.57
